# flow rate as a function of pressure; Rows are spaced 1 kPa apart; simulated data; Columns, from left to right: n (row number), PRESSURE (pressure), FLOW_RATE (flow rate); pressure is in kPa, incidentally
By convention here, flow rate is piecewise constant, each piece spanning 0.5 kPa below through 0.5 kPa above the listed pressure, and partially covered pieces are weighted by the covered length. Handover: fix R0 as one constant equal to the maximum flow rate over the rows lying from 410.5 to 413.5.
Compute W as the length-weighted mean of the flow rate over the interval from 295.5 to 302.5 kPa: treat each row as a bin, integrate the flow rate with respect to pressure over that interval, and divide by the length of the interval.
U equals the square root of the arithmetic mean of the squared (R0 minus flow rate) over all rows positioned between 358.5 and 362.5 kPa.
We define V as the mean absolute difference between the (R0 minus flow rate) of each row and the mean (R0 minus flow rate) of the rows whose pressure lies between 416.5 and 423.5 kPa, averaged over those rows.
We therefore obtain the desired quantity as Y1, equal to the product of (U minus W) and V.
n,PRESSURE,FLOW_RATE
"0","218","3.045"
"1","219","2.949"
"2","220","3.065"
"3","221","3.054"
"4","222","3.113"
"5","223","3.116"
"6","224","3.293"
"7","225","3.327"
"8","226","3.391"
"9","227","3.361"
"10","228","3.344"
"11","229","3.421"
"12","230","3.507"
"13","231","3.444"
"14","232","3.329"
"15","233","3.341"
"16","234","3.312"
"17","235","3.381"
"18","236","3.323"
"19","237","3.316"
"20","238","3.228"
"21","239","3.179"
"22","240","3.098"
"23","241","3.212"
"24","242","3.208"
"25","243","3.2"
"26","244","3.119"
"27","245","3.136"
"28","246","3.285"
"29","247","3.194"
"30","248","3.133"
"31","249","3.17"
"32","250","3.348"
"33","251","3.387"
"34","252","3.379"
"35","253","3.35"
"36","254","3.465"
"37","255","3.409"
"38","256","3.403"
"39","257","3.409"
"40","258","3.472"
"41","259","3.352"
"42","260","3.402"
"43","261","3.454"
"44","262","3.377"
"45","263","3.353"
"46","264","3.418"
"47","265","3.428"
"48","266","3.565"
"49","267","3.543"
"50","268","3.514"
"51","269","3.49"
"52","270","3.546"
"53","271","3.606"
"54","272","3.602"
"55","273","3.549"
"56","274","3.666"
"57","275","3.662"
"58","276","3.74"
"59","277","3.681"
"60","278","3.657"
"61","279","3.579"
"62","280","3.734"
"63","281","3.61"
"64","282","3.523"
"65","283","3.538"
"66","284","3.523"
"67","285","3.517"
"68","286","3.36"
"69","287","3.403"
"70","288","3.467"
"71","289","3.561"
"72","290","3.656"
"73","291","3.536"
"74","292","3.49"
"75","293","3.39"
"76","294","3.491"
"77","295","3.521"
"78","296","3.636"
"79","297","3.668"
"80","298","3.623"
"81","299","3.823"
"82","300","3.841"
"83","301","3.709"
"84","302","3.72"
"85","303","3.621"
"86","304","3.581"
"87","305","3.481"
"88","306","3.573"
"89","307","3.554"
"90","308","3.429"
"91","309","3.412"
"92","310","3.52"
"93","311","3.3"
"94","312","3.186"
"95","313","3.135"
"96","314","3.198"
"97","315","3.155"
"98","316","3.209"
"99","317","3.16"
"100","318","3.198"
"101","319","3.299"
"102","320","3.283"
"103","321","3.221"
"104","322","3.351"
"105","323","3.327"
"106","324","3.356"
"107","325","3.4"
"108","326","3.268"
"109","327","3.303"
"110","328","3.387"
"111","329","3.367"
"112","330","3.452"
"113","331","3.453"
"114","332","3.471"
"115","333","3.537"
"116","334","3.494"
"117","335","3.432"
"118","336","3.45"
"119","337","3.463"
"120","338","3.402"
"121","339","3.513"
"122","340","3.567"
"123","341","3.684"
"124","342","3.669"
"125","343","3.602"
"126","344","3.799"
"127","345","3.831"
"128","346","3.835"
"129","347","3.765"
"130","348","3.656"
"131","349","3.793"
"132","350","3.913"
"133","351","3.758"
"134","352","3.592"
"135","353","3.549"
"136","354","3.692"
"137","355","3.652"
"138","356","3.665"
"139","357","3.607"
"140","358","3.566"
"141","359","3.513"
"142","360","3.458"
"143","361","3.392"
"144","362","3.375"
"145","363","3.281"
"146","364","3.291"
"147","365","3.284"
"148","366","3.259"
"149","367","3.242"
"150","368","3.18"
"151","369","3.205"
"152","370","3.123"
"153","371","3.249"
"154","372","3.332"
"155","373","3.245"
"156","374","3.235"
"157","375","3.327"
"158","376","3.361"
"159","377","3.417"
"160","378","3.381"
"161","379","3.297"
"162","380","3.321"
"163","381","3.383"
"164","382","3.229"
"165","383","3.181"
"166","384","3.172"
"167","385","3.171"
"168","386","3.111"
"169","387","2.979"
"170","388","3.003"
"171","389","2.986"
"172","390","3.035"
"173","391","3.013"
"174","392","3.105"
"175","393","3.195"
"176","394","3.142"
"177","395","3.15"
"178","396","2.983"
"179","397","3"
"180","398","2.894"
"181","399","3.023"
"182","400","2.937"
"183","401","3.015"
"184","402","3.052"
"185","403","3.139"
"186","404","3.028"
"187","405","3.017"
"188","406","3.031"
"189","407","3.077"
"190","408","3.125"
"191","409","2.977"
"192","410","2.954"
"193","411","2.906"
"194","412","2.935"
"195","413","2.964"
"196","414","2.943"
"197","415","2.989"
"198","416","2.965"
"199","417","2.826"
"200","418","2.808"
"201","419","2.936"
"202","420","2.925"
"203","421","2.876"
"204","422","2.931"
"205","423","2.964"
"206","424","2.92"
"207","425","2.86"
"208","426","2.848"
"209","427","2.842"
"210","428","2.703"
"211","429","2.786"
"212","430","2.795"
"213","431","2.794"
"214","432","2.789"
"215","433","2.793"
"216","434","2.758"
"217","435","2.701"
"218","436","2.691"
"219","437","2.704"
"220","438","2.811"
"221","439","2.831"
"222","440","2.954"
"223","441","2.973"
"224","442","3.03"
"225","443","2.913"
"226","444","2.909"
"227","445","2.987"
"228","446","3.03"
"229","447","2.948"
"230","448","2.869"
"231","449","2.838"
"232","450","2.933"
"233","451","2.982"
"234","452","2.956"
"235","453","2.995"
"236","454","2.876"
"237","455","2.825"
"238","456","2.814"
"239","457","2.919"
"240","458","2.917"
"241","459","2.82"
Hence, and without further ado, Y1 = -0.16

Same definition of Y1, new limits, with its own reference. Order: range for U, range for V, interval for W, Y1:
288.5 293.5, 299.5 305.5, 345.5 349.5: -0.31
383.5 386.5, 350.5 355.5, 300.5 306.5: -0.21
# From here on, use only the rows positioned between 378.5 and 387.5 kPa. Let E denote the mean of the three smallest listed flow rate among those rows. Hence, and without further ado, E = 3.09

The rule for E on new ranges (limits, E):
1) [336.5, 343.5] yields 3.46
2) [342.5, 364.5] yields 3.32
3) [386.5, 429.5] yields 2.77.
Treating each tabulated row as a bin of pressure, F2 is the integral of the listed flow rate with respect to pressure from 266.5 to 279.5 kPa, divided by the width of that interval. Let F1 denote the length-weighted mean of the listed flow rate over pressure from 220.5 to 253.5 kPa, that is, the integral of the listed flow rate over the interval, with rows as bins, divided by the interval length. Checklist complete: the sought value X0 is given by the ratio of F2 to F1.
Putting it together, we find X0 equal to 1.10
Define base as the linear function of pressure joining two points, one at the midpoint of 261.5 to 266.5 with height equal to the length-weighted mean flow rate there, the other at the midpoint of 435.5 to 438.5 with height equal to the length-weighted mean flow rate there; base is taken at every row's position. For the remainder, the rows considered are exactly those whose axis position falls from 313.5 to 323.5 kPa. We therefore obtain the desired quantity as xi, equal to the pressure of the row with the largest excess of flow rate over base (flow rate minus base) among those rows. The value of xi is 322 kPa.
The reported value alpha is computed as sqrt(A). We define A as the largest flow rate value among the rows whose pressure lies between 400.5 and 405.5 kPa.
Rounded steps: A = 3.139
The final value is 1.77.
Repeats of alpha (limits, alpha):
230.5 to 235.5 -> 1.86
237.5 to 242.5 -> 1.80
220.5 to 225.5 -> 1.82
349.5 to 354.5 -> 1.98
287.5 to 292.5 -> 1.91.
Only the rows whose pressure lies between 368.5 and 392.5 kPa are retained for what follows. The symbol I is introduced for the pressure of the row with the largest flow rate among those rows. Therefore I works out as 377 kPa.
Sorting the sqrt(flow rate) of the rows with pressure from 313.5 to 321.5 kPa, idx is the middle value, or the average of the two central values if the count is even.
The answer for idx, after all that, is 1.79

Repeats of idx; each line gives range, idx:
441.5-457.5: 1.71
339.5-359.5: 1.91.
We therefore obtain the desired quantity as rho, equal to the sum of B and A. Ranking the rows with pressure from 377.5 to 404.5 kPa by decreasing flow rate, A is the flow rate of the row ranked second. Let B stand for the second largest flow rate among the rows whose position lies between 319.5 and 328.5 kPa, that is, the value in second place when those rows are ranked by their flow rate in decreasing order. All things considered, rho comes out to 6.8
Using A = 3.381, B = 3.387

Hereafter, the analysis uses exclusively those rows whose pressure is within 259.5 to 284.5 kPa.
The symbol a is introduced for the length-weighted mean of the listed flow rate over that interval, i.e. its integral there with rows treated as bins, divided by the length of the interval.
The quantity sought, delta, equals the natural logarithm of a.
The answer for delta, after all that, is 1.27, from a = 3.55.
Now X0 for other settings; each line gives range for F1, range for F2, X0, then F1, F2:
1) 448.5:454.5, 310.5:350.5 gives 1.18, 2.93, 3.45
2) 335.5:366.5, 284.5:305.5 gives 1.00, 3.58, 3.58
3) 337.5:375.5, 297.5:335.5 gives 0.98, 3.50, 3.42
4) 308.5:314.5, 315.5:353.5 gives 1.06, 3.29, 3.49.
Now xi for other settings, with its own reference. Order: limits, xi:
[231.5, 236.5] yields 235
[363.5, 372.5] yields 372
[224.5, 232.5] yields 230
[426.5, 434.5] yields 427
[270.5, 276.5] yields 276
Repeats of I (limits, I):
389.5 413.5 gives 393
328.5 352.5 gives 350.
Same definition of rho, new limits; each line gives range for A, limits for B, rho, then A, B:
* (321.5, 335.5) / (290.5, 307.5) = 7.3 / 3.494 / 3.823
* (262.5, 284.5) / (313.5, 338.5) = 7.2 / 3.734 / 3.494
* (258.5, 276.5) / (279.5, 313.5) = 7.5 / 3.666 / 3.823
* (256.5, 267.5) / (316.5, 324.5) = 6.9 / 3.543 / 3.351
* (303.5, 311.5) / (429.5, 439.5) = 6.4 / 3.573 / 2.811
